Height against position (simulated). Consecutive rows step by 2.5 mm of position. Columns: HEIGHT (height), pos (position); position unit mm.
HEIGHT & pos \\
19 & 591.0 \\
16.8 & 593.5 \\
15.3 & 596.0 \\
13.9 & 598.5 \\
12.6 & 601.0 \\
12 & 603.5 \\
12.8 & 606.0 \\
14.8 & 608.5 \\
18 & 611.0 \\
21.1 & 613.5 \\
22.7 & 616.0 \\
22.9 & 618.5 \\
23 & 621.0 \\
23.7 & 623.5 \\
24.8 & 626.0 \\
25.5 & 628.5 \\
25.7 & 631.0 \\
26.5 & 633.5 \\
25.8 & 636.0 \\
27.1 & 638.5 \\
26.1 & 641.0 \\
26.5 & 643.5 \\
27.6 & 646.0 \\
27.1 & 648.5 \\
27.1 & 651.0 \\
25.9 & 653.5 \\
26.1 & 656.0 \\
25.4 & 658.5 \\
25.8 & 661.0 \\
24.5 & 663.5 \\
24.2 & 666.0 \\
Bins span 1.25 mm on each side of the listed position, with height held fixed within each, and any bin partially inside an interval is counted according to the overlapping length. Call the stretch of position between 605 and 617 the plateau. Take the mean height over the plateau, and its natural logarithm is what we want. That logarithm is 2.884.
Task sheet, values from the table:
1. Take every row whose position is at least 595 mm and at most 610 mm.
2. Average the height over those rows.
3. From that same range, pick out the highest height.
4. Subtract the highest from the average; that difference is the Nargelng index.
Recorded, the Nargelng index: -1.7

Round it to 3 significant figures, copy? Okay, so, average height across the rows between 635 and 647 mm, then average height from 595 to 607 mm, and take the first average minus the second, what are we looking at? 13.3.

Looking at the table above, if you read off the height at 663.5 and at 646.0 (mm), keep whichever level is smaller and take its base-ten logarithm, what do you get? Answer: 1.39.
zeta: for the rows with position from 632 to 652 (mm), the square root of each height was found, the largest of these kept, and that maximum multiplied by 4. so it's 21.0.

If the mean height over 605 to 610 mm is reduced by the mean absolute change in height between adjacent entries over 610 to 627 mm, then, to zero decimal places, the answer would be 13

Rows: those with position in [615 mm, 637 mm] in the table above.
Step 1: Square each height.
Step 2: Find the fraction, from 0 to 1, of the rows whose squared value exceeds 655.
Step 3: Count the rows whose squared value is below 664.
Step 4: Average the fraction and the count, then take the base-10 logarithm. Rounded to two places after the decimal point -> 0.56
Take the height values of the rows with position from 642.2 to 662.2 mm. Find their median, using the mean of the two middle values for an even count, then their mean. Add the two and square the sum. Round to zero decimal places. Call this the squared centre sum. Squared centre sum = 2781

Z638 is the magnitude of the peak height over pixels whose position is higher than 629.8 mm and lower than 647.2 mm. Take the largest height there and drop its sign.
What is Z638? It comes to 27.6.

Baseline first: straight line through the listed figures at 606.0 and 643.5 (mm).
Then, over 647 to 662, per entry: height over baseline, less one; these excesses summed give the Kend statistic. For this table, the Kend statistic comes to -0.84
